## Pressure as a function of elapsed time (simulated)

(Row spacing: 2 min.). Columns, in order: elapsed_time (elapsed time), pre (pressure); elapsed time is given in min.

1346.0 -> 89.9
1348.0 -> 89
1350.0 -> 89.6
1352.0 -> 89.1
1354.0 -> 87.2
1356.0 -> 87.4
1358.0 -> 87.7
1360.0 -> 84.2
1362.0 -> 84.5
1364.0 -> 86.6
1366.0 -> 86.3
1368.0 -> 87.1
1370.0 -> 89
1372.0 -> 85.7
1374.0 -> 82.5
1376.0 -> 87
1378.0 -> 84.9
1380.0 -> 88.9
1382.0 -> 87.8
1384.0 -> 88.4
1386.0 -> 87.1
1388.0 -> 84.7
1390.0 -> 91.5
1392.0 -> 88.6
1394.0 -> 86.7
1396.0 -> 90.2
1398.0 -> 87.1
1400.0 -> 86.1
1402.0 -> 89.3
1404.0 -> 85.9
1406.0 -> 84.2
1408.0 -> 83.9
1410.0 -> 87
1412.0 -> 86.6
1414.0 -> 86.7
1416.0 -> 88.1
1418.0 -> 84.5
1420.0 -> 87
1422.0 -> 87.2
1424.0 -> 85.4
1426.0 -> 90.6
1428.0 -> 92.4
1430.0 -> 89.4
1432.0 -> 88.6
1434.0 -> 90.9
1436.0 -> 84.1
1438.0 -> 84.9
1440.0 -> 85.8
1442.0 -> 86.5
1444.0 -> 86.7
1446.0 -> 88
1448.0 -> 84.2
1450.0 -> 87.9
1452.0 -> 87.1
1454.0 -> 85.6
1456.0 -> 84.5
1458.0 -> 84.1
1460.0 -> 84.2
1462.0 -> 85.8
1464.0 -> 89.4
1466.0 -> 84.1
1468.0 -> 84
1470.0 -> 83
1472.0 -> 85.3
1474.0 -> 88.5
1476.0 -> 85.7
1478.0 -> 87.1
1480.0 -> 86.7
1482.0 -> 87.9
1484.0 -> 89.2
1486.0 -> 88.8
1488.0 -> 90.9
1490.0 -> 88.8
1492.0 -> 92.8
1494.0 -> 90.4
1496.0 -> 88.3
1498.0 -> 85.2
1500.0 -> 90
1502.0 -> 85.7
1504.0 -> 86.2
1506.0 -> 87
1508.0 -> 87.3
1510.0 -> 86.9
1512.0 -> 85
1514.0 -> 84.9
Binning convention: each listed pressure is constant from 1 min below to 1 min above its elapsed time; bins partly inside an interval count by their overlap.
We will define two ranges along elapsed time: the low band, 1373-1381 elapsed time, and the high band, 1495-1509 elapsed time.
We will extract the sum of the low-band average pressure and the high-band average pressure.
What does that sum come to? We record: 173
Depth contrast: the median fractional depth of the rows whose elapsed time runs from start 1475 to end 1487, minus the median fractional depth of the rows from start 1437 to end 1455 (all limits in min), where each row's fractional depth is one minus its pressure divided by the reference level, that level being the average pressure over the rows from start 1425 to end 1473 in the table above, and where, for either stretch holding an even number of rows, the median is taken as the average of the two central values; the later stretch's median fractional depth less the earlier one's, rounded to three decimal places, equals -0.012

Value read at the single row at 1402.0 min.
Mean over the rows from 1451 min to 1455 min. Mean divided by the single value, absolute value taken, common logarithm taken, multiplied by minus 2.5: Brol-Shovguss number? 0.04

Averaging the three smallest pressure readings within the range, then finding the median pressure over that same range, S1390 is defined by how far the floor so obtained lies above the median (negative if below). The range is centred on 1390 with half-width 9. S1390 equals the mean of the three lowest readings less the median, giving -1.6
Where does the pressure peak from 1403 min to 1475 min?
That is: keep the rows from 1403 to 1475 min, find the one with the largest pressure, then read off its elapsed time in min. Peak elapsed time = 1428.0 min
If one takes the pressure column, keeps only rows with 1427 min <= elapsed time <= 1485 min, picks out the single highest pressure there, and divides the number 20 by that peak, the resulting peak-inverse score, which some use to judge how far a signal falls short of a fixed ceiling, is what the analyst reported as 0.216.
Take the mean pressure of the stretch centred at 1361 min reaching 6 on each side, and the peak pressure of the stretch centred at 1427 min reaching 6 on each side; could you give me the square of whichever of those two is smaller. 7416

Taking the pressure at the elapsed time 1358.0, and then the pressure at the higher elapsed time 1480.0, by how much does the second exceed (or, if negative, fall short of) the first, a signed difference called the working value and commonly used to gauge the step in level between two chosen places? -1.0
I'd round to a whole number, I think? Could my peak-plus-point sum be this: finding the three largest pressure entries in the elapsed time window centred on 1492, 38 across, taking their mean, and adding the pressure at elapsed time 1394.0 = 178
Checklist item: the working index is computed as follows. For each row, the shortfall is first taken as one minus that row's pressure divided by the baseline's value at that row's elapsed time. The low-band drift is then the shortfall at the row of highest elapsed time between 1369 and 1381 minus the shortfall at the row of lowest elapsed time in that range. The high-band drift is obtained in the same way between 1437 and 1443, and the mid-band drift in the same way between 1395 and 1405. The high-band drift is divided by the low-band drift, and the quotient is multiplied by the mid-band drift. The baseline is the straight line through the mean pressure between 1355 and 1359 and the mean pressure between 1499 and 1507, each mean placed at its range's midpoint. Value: -1.02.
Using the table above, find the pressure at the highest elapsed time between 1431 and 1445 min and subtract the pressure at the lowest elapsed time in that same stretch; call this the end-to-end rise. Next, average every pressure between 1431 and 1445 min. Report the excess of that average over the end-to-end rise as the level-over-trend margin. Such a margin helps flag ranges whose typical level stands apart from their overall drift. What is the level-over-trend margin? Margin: 89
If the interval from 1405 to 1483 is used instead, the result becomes 83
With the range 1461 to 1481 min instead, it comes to 85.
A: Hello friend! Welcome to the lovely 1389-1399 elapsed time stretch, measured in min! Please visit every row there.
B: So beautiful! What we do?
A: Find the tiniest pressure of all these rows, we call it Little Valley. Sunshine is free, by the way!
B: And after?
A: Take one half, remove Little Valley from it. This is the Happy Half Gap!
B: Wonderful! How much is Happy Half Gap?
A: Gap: -86.20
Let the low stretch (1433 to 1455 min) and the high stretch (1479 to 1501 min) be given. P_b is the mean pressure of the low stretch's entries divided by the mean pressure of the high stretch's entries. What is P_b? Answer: 0.97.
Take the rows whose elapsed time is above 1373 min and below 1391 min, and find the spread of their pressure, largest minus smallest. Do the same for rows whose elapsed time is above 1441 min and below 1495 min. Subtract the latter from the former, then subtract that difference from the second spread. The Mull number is 11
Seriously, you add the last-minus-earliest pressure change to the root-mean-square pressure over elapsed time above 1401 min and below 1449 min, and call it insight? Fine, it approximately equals 82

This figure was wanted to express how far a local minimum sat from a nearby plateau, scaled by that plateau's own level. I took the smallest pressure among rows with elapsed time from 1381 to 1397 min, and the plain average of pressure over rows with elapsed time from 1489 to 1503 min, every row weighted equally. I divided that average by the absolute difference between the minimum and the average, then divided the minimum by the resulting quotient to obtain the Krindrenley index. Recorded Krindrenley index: 3.9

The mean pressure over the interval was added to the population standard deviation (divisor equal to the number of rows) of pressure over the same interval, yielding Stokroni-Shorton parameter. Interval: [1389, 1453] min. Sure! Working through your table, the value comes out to 89.5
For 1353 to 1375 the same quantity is 88.0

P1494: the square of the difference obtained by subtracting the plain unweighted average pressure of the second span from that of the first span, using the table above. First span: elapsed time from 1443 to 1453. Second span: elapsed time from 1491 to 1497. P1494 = 14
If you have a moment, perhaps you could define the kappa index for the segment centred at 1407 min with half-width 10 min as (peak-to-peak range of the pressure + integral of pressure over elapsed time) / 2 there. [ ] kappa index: 868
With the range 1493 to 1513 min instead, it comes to 875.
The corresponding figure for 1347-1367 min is 874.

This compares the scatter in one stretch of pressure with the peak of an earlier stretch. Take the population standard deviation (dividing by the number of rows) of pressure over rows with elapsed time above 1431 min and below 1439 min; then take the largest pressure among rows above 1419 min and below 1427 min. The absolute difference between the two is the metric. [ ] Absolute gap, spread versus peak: 88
